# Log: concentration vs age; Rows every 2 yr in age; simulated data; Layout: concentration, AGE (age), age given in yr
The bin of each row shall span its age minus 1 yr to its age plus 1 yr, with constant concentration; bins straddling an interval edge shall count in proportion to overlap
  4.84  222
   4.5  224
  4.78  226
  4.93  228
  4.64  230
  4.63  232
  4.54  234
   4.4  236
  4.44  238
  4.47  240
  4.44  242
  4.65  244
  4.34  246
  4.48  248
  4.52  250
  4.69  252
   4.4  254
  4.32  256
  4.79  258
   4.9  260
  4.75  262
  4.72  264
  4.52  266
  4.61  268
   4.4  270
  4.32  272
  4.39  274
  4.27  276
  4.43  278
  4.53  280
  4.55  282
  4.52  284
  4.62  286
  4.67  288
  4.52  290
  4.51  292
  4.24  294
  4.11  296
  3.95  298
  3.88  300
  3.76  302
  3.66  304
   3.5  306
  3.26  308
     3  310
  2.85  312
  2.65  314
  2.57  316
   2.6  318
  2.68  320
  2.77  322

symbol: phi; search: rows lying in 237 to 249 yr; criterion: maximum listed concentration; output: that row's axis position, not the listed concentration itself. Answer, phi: 244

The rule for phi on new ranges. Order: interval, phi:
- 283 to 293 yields 288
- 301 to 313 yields 302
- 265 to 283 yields 268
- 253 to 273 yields 260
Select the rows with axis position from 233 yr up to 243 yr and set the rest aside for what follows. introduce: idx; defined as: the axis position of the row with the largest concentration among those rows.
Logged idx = 234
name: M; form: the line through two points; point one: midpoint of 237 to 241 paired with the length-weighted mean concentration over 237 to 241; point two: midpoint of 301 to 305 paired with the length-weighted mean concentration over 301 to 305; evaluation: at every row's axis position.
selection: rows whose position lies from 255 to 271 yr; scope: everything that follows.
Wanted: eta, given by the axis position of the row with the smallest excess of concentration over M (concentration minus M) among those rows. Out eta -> 256 yr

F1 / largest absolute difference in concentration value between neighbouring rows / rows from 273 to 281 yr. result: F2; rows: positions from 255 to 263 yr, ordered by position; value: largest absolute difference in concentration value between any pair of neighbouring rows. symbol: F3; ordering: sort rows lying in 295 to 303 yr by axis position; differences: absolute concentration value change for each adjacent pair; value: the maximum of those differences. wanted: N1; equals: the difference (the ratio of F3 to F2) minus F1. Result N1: 0.2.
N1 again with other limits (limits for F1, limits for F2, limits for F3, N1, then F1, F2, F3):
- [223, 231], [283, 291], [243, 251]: 1.8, 0.29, 0.15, 0.31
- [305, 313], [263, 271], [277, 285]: 0.2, 0.26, 0.21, 0.10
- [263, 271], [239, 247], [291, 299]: 0.7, 0.21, 0.31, 0.27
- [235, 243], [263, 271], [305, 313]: 1.2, 0.04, 0.21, 0.26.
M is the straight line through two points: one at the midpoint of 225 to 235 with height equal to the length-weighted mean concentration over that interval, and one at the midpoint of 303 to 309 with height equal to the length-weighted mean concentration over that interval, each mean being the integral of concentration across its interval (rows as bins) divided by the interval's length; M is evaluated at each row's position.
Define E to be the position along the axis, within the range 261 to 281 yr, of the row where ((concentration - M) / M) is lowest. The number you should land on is 272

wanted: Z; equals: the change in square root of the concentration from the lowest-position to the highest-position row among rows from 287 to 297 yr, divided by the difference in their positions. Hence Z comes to -0.017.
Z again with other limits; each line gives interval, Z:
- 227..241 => -0.009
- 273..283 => 0.005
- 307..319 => -0.019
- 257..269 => -0.004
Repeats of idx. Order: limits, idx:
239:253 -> 252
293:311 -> 294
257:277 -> 260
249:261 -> 260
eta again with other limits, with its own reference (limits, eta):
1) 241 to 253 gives 246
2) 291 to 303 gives 302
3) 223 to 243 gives 224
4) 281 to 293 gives 284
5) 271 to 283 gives 276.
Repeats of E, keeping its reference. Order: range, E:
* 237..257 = 238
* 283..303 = 302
